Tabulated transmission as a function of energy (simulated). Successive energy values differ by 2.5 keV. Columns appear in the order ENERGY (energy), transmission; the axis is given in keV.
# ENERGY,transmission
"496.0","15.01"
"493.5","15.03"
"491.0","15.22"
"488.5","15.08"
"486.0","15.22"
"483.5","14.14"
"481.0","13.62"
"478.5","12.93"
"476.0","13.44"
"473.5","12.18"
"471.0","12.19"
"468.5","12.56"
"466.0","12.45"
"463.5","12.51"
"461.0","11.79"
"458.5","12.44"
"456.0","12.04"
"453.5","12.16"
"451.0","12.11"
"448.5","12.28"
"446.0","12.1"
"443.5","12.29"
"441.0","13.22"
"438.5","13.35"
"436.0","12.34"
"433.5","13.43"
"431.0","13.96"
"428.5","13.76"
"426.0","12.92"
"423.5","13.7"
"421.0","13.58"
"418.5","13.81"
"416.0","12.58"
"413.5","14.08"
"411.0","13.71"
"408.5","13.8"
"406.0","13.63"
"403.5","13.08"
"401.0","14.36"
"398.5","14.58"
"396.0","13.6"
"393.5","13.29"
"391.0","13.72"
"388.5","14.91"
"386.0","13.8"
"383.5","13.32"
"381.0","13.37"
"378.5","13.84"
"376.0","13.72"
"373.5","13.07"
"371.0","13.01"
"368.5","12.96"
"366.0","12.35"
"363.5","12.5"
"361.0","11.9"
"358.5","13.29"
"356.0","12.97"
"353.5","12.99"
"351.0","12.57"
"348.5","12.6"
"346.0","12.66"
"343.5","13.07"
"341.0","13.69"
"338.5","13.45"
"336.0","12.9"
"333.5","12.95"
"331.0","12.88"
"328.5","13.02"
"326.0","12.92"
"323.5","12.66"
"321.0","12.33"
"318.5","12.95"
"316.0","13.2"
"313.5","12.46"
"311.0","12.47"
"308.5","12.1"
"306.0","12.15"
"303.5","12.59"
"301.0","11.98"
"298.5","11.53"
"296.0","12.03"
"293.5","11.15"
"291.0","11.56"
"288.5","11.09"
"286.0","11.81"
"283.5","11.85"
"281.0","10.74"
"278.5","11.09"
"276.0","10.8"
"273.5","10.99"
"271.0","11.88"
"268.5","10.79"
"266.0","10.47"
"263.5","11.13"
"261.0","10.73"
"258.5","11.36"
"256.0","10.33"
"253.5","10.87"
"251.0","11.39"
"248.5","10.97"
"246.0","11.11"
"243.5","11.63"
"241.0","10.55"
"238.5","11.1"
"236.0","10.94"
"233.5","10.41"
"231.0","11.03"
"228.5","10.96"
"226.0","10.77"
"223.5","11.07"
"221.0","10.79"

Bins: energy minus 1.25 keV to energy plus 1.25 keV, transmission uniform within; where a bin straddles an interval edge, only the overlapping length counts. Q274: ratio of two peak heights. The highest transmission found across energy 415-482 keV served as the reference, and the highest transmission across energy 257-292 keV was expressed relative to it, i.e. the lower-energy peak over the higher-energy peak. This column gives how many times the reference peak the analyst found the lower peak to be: 0.85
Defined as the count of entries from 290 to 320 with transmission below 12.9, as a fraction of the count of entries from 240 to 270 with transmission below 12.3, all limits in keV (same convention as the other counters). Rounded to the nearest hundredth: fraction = 0.83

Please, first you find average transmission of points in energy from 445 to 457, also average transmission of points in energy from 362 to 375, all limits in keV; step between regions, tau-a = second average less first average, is 0.64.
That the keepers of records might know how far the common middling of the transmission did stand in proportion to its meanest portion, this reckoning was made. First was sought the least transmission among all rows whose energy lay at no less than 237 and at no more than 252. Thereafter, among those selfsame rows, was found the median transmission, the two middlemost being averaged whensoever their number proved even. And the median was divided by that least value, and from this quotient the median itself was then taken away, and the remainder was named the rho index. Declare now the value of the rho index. -10.1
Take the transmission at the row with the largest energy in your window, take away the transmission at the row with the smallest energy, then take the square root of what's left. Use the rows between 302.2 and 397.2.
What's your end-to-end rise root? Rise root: 1.0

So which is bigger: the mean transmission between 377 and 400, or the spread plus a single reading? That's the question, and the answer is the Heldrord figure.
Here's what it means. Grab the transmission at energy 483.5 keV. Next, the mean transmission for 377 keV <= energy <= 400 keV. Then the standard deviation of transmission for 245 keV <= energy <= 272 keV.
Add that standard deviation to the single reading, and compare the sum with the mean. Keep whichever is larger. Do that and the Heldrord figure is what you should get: 14.6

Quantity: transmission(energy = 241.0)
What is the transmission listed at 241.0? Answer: 10.55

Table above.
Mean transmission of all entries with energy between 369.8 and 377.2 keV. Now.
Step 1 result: 13.3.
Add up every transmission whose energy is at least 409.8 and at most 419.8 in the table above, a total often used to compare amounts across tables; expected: 54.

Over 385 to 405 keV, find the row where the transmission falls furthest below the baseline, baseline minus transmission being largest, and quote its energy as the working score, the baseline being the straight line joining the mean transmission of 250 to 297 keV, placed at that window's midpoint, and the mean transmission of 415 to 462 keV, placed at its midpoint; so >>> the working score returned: 403.5 keV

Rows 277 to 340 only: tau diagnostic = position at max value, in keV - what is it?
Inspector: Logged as 338.5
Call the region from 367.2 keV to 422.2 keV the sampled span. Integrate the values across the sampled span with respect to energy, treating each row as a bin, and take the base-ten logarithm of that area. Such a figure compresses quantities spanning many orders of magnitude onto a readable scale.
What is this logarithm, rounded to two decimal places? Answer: 2.87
